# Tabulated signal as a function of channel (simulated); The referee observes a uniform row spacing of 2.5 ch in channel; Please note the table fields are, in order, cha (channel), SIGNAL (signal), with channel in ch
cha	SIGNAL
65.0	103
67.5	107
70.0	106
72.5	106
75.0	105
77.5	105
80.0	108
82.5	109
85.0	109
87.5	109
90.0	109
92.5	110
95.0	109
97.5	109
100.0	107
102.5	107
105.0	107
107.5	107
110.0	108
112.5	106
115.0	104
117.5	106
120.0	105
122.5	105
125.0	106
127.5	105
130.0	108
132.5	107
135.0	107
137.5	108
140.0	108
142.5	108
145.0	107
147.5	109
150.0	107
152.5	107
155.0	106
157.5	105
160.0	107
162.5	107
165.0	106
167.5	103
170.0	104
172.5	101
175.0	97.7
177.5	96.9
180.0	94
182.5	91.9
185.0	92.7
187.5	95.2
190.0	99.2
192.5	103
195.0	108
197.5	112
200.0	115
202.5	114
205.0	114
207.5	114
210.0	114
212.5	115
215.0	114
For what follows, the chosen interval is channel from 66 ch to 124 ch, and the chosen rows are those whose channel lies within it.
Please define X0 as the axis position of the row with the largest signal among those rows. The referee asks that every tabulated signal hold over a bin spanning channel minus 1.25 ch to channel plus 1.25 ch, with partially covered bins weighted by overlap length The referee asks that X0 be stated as 92.5 ch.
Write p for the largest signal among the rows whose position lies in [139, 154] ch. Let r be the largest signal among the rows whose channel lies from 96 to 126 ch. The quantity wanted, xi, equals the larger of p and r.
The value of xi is 109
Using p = 109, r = 109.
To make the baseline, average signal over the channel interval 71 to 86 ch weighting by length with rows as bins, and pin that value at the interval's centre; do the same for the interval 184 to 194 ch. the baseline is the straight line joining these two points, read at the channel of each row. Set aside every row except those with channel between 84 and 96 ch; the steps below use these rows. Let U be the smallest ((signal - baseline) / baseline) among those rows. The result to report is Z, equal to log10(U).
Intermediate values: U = 0.024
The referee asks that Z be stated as -1.6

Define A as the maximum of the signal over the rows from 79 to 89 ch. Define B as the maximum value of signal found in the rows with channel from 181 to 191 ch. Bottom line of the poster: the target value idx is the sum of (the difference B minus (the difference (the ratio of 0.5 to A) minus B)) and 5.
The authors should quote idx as 203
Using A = 109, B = 99.2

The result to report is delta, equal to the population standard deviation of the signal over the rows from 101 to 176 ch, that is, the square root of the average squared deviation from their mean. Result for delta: 2.26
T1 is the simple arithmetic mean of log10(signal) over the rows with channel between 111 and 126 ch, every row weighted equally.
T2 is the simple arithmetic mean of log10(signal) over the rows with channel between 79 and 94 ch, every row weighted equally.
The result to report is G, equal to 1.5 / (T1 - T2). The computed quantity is -101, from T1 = 2.023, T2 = 2.04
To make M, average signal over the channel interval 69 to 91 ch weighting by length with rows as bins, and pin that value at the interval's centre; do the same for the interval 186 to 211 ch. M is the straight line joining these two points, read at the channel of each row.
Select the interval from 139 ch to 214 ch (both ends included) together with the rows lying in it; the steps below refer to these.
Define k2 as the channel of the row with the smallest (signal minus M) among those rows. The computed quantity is 182.5 ch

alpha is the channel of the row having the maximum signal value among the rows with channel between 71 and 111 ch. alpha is 92.5 ch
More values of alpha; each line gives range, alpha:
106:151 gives 147.5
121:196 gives 147.5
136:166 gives 147.5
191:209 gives 200.0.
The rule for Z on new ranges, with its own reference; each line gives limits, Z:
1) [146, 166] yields -1.3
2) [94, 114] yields -1.8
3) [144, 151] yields -1.3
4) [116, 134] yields -1.9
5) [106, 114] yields -1.8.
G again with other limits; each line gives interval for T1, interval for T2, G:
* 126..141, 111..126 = 200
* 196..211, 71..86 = 56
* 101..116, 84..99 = -139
